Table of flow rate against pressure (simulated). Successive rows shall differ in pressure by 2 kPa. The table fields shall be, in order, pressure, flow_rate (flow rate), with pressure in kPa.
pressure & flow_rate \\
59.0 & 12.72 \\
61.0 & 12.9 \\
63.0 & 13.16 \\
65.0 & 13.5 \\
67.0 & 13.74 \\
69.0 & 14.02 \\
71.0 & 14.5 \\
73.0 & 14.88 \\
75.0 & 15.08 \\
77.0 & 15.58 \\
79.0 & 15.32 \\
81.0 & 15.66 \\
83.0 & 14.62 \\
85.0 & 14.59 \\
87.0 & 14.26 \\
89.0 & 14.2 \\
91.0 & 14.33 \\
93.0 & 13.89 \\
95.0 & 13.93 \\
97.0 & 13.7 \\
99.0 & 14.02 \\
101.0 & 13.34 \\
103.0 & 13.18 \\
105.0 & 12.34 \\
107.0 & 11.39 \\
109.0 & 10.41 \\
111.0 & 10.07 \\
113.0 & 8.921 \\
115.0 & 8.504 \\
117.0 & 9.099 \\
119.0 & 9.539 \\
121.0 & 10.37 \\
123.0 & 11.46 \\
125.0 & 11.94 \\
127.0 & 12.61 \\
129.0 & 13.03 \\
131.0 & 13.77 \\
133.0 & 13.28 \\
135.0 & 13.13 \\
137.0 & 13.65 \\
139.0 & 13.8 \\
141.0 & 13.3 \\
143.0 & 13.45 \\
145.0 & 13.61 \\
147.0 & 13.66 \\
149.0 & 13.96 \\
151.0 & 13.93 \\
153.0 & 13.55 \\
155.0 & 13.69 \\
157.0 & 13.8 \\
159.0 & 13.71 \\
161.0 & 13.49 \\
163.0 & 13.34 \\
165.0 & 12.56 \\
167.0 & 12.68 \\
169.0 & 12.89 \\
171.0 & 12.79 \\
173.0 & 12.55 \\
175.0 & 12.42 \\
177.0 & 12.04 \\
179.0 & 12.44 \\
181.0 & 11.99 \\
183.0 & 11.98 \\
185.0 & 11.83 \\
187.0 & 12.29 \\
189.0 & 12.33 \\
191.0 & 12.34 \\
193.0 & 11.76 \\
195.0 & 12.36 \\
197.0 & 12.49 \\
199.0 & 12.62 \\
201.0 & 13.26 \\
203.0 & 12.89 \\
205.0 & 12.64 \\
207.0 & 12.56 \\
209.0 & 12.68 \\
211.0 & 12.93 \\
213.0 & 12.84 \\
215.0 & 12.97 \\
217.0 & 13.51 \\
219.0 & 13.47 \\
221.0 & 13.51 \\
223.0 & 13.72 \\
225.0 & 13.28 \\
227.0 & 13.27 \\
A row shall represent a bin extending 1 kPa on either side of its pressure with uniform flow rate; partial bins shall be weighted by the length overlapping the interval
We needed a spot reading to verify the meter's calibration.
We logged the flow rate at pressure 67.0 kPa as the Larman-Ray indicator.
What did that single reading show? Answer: 13.74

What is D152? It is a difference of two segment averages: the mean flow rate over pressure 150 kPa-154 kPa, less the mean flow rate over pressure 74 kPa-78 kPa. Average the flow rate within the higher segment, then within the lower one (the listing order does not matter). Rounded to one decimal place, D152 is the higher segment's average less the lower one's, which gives -1.6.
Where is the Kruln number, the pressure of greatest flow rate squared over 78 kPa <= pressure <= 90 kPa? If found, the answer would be 81.0 kPa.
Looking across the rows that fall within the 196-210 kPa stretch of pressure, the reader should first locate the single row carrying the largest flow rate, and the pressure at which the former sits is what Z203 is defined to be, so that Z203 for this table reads 201.0 kPa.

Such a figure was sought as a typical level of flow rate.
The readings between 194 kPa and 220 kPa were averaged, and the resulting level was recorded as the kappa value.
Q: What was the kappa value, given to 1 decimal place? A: 12.9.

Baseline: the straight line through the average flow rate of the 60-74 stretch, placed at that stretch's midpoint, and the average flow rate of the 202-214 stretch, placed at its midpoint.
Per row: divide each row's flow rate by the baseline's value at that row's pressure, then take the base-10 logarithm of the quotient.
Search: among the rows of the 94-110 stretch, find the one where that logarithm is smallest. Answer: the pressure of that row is 109.0 kPa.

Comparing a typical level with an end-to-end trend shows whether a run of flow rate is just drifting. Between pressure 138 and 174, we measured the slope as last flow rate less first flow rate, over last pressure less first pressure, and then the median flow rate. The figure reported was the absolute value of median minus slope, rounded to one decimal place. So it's 13.6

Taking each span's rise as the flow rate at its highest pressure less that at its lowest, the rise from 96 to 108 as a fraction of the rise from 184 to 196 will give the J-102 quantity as -4.4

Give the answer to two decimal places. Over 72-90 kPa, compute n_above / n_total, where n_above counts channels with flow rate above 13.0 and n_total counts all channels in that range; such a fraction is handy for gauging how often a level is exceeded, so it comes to 1.00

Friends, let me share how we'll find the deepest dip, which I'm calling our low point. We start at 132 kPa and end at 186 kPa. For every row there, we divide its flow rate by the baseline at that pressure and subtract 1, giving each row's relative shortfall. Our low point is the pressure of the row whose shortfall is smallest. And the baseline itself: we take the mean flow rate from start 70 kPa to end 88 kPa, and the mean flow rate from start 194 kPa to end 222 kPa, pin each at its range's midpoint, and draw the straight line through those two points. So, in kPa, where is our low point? 185.0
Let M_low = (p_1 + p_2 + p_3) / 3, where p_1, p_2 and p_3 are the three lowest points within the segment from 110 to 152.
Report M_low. 8.8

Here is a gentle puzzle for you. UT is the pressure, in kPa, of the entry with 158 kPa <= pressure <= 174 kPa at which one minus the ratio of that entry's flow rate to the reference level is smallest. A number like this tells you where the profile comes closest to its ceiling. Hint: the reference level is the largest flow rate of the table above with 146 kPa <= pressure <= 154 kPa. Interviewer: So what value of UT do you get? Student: 159.0 kPa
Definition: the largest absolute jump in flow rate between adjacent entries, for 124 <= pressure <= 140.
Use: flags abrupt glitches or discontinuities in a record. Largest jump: 0.74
